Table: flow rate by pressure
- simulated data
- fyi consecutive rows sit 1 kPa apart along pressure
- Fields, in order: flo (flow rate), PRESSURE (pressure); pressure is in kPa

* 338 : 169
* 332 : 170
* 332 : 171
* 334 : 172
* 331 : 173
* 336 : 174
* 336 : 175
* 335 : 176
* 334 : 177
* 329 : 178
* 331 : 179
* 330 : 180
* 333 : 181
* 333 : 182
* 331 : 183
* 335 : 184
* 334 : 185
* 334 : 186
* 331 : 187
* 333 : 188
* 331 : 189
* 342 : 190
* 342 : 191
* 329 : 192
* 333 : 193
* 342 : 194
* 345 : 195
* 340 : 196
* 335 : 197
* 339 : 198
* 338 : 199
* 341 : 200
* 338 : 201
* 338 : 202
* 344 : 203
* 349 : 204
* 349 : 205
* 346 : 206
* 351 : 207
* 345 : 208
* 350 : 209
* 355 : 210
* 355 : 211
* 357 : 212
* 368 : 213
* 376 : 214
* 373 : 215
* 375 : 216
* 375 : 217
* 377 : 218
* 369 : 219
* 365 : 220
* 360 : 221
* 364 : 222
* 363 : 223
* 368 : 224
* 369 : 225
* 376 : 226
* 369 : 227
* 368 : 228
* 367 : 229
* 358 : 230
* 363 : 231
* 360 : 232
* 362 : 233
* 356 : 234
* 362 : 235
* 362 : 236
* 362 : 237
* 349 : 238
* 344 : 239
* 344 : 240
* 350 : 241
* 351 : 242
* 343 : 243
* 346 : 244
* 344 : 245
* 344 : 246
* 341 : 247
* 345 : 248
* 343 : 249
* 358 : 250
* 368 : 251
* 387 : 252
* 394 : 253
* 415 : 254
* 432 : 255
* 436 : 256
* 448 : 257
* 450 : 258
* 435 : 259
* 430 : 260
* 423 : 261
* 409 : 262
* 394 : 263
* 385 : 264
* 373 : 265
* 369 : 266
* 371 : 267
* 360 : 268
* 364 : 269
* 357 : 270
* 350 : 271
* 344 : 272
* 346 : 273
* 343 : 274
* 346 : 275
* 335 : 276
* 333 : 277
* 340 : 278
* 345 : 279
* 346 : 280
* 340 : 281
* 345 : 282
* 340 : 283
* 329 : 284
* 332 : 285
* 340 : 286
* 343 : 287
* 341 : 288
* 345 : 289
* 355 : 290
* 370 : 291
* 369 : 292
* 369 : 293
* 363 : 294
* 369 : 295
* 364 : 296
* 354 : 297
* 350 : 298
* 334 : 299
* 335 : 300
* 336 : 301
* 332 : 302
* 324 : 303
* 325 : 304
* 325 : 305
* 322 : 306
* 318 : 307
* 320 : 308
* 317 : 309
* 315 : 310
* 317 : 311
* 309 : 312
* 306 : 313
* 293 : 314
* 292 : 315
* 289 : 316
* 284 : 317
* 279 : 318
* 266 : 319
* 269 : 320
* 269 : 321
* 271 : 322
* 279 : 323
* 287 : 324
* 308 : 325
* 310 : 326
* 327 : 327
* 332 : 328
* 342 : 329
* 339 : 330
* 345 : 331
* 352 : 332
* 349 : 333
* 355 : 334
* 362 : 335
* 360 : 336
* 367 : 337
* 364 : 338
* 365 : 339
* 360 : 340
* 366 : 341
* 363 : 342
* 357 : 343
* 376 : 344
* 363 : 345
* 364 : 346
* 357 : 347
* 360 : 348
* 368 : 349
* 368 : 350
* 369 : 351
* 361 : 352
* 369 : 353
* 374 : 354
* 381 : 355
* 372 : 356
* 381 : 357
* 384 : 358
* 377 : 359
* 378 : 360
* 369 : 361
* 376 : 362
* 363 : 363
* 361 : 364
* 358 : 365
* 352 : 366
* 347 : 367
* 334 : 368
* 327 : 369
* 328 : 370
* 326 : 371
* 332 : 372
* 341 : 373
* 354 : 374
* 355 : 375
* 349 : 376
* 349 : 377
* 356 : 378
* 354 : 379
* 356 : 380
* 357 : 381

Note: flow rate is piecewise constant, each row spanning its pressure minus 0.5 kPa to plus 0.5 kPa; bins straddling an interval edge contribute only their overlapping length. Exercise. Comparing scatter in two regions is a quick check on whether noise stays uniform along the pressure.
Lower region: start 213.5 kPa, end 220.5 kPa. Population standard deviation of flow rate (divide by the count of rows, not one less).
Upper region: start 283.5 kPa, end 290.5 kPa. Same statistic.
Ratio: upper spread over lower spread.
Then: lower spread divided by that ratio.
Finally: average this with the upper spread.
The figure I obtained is 5.0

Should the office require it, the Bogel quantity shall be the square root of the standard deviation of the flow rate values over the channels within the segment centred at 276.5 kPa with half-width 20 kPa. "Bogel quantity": 5.7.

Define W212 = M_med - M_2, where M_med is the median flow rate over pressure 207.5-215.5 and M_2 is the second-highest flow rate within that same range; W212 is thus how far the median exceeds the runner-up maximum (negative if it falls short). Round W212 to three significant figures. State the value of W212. -17.0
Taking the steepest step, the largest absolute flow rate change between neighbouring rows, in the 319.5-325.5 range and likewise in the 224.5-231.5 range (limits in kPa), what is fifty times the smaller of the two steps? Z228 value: 450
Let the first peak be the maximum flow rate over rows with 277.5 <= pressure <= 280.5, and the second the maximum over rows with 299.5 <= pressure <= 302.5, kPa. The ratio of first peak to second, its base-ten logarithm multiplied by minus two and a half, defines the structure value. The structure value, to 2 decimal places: -0.03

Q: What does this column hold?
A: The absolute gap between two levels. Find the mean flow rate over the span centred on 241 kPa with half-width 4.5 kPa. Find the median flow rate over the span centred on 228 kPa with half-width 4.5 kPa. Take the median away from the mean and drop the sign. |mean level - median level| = 20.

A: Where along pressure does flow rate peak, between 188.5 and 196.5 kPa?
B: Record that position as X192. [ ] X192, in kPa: 195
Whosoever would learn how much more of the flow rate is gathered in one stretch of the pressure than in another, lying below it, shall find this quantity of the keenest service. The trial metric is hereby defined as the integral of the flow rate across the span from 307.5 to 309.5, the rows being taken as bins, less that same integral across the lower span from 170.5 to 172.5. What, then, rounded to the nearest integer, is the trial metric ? -29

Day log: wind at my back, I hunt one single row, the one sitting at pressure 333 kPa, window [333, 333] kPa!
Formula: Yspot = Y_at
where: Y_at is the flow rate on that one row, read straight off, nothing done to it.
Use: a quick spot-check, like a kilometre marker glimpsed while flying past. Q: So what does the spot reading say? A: 349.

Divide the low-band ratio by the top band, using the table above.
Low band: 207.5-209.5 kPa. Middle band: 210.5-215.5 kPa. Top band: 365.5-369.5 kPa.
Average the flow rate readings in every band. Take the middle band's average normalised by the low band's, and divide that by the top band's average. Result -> 0.0031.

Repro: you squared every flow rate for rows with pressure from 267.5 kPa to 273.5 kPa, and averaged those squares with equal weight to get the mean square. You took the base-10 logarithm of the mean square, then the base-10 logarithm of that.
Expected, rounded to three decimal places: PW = 0.707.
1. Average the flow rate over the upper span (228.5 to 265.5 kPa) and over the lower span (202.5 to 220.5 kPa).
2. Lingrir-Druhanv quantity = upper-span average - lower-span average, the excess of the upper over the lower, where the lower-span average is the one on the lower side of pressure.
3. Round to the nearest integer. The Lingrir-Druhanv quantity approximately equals 17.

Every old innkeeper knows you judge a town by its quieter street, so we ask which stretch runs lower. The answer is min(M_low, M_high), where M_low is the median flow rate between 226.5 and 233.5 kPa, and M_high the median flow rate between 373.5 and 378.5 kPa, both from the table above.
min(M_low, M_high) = 354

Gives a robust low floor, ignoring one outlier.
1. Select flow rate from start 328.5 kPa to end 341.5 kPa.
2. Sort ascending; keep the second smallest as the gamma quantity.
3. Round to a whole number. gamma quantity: 342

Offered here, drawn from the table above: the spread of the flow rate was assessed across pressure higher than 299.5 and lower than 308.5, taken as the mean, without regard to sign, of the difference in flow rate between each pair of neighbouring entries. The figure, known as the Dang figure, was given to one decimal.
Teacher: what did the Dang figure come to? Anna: 2.9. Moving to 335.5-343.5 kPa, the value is 4.4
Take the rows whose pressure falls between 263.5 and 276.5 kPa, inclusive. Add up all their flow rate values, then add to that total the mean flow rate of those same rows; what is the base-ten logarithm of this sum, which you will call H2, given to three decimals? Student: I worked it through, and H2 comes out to 3.699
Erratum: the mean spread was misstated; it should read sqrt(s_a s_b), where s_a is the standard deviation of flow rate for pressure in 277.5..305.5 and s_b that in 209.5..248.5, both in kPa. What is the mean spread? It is 12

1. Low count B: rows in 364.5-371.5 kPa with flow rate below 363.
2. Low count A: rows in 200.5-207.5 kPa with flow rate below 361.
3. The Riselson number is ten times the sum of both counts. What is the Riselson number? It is 140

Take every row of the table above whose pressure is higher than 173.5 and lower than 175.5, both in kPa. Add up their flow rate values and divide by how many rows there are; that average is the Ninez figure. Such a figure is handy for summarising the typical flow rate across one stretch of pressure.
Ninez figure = 336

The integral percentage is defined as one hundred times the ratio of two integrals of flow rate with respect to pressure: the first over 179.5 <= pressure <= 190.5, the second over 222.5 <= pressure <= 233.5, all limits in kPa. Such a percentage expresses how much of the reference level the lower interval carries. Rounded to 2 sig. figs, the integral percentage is 91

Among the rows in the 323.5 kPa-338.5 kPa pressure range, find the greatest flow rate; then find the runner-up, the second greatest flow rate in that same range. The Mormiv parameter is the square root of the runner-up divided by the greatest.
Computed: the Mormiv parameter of 0.996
